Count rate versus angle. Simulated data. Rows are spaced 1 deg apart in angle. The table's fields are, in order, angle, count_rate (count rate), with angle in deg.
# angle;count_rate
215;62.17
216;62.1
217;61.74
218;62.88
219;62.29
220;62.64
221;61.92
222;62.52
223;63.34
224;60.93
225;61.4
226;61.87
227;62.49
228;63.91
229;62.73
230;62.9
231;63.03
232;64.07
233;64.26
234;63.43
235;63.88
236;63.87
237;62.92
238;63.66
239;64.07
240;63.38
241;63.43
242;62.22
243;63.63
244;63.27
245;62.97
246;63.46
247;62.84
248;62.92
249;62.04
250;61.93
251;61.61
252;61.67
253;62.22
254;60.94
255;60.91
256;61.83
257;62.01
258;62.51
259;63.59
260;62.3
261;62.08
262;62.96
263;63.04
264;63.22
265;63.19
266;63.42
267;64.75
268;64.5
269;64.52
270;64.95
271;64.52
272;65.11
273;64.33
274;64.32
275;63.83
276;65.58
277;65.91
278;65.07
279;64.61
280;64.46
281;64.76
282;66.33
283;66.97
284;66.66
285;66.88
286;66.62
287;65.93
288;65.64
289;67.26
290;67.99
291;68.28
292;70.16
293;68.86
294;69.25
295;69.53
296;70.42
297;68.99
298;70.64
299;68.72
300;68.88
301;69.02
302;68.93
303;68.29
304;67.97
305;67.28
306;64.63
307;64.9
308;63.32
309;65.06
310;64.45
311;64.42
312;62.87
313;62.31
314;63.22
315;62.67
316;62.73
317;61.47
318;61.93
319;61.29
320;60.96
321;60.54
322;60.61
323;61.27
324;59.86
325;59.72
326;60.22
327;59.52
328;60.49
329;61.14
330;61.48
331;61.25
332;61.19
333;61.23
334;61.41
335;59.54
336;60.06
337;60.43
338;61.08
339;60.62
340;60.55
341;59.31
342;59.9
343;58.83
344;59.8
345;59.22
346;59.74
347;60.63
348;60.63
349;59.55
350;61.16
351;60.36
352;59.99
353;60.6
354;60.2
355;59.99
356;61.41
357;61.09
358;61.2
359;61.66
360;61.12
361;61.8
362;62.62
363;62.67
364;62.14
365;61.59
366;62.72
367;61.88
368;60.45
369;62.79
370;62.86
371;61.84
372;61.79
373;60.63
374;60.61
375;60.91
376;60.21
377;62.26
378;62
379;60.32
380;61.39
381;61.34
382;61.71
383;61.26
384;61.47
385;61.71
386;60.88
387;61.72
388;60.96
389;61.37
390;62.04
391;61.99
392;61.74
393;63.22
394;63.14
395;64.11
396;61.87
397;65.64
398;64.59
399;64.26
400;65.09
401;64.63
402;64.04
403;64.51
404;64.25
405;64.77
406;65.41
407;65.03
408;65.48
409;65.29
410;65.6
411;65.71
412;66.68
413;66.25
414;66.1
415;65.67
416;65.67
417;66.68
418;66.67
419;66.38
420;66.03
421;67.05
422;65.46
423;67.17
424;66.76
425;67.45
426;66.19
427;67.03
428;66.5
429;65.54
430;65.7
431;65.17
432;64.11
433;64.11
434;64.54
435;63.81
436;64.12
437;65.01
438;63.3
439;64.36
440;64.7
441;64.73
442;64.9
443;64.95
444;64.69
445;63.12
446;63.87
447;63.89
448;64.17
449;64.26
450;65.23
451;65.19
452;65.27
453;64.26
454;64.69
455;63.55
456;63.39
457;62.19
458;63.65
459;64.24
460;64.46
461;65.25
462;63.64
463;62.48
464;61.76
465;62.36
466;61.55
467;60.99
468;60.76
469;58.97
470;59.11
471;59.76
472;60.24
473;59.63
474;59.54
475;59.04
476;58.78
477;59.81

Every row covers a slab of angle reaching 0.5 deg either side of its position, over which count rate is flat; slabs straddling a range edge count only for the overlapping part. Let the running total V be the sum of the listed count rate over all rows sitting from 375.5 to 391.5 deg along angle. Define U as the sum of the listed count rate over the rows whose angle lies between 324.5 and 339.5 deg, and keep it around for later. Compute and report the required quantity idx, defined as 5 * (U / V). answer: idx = 4.6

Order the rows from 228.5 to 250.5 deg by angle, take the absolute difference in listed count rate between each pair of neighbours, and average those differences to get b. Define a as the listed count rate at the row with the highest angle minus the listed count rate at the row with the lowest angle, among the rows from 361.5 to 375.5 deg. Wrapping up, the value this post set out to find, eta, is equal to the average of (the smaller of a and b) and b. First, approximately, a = -1.7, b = 0.53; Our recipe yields -0.6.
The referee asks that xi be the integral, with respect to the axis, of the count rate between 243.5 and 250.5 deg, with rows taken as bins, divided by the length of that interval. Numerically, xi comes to 63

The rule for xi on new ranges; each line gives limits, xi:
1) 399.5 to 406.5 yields 65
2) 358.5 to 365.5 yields 62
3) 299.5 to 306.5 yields 68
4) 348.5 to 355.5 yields 60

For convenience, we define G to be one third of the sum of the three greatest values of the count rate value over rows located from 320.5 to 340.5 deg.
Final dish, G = 61.4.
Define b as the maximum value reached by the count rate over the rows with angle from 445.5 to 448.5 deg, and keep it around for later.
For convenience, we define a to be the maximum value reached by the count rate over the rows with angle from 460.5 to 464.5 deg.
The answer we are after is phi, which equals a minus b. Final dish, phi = 1.1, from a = 65.25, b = 64.17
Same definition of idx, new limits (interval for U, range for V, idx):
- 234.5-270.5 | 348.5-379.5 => 6.0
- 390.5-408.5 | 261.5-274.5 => 6.9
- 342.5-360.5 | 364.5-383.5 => 4.7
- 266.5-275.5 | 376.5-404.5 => 1.7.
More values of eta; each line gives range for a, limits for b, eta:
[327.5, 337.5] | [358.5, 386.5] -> 0.3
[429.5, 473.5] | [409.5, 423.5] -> -2.7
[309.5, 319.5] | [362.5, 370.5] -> -1.1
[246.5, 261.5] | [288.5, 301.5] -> 0.1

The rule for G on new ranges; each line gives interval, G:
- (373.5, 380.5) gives 61.9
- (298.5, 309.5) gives 68.9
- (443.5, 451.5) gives 65.0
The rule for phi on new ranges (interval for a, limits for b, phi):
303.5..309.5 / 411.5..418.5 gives 1.3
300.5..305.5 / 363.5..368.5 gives 6.3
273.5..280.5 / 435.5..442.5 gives 0.9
